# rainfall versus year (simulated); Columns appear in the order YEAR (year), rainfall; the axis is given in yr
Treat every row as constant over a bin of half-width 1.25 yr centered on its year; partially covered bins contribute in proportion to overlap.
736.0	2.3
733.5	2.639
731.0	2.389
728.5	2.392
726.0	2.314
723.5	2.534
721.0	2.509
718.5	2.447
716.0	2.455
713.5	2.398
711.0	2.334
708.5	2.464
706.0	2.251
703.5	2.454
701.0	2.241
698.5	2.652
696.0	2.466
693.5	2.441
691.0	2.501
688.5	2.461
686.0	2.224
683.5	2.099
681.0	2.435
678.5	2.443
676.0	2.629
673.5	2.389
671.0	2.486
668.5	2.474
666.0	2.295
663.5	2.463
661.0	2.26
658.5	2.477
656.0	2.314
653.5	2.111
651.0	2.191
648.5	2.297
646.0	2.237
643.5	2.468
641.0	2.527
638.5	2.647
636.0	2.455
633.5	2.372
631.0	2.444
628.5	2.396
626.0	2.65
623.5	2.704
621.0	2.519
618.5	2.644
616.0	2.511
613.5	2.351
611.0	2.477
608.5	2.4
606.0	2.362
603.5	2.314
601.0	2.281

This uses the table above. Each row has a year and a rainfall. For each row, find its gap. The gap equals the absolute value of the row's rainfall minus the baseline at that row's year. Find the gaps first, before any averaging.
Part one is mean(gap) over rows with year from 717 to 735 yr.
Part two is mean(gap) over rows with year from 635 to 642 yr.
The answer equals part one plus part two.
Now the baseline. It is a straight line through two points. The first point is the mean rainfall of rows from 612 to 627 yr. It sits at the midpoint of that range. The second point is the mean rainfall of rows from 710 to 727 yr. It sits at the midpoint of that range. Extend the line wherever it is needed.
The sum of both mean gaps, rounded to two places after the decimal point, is 0.15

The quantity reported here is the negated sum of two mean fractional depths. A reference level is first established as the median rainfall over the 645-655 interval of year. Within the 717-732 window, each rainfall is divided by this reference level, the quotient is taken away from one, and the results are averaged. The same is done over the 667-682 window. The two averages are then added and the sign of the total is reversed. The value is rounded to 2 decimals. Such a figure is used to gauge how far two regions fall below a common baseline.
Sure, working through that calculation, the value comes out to 0.22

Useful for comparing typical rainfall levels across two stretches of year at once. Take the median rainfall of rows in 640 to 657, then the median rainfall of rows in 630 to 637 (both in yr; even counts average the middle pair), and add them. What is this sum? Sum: 4.74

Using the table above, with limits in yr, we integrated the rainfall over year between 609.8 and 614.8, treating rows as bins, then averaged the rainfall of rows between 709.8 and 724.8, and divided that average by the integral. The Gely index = 0.20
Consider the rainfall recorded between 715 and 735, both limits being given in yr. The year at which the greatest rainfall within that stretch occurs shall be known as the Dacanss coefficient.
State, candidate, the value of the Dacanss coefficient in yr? 733.5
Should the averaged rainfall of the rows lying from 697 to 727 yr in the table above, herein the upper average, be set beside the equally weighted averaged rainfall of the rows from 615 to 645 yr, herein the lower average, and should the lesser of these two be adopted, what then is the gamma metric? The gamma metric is 2.42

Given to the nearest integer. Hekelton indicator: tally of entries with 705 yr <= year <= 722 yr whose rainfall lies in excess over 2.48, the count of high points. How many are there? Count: 1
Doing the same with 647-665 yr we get 0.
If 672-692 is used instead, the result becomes 2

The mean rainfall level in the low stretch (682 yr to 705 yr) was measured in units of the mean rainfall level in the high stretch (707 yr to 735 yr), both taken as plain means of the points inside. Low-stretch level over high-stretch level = 0.98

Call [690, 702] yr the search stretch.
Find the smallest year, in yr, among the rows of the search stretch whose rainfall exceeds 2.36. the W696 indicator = 691.0 yr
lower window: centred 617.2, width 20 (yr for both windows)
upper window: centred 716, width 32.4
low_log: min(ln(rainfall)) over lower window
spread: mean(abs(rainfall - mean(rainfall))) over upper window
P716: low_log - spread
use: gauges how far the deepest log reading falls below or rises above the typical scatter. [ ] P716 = 0.78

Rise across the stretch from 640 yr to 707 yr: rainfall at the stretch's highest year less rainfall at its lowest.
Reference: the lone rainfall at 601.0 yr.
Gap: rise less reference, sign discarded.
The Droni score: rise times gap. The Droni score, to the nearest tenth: -0.7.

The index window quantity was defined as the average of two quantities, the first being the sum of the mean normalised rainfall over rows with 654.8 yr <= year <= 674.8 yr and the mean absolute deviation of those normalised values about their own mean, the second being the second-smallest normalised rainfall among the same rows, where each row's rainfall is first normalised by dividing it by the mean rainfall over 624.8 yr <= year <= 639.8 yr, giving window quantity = 0.96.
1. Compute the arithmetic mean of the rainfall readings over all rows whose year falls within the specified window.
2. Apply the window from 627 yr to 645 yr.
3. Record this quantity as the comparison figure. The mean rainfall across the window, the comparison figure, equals 2.47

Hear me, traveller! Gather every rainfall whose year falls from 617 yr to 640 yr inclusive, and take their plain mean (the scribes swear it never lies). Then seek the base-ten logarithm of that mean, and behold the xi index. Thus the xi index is 0.404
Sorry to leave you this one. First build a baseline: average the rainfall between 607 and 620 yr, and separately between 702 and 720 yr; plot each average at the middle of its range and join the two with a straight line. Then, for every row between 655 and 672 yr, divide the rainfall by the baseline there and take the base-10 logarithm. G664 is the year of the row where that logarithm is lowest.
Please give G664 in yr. 661.0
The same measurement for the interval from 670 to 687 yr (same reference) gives 683.5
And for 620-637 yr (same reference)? 633.5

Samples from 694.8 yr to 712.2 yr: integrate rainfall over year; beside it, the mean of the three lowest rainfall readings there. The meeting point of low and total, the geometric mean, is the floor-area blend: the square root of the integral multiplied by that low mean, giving 9.8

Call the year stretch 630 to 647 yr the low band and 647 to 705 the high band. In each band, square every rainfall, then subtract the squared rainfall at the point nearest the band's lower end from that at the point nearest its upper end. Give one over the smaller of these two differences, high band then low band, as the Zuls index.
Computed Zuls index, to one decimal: -1.0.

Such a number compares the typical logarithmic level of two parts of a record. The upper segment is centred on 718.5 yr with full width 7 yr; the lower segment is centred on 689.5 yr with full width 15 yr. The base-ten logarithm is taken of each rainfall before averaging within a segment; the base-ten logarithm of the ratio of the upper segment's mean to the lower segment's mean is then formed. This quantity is 0.022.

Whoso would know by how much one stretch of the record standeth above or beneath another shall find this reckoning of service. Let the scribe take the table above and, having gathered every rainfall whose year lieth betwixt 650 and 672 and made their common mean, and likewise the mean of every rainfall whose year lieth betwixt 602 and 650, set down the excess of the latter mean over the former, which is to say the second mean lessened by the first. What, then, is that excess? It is 0.12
